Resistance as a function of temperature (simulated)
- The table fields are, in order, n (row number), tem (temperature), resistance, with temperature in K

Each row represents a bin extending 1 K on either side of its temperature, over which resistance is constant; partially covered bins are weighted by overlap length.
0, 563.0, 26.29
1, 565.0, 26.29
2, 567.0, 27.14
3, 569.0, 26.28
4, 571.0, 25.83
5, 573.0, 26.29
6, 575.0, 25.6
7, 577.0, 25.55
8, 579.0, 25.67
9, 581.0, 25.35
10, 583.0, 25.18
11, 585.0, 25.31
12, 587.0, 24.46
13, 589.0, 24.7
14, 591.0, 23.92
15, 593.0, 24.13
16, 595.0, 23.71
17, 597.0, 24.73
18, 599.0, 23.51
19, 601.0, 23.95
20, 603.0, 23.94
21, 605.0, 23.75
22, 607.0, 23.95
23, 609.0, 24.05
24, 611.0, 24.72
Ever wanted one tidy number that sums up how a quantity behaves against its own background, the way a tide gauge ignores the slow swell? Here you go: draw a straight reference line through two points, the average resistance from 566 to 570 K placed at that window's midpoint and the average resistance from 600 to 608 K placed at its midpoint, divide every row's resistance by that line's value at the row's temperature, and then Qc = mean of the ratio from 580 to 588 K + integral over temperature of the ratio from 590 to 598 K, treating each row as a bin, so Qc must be 8.81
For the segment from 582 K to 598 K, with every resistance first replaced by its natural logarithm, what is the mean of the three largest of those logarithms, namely 3.22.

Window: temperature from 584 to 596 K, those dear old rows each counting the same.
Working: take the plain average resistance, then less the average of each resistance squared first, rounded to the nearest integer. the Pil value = -570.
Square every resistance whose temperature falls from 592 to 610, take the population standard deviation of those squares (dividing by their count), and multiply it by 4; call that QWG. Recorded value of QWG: 62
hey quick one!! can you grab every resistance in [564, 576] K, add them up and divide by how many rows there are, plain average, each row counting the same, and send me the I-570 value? 26.2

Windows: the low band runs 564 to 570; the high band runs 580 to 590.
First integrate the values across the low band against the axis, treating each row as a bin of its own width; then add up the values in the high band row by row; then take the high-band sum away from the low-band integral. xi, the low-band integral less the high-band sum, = 34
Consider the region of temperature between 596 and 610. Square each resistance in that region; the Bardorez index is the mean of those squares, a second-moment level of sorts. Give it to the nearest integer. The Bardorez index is 575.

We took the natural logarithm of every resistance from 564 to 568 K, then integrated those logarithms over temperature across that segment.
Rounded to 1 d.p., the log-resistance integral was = 13.1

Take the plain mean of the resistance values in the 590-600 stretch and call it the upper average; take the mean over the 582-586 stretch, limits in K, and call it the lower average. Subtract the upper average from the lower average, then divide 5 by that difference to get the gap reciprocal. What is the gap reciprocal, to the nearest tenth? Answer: 4.0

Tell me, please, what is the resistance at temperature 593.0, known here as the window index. 24.13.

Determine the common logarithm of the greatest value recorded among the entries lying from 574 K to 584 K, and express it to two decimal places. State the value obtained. 1.41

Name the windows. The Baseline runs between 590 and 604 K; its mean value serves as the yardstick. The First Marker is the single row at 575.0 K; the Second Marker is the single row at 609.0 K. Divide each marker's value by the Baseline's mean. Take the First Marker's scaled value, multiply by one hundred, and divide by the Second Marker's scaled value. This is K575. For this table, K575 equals 106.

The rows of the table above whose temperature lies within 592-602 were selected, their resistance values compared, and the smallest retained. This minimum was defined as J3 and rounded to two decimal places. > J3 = 23.51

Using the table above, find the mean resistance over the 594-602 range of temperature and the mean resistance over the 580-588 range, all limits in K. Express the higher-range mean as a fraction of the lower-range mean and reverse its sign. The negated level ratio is -0.956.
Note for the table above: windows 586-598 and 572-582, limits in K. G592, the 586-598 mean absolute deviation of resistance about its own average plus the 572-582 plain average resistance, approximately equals 26.0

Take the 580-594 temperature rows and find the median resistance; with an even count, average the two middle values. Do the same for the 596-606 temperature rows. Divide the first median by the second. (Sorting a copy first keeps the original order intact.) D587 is 1.032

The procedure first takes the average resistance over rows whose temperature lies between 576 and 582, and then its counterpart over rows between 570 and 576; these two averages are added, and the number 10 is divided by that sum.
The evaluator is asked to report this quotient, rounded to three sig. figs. 0.194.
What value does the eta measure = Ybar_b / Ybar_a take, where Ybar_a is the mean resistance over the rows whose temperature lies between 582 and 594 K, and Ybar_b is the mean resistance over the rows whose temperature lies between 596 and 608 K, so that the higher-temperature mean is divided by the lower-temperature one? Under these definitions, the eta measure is 0.97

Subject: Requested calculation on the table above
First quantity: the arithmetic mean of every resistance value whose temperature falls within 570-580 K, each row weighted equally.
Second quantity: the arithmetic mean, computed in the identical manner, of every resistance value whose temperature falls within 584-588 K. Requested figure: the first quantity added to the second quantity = 50.7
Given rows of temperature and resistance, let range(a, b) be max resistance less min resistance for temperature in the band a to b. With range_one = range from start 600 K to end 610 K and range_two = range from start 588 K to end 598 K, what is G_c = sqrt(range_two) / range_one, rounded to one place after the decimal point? 3.4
